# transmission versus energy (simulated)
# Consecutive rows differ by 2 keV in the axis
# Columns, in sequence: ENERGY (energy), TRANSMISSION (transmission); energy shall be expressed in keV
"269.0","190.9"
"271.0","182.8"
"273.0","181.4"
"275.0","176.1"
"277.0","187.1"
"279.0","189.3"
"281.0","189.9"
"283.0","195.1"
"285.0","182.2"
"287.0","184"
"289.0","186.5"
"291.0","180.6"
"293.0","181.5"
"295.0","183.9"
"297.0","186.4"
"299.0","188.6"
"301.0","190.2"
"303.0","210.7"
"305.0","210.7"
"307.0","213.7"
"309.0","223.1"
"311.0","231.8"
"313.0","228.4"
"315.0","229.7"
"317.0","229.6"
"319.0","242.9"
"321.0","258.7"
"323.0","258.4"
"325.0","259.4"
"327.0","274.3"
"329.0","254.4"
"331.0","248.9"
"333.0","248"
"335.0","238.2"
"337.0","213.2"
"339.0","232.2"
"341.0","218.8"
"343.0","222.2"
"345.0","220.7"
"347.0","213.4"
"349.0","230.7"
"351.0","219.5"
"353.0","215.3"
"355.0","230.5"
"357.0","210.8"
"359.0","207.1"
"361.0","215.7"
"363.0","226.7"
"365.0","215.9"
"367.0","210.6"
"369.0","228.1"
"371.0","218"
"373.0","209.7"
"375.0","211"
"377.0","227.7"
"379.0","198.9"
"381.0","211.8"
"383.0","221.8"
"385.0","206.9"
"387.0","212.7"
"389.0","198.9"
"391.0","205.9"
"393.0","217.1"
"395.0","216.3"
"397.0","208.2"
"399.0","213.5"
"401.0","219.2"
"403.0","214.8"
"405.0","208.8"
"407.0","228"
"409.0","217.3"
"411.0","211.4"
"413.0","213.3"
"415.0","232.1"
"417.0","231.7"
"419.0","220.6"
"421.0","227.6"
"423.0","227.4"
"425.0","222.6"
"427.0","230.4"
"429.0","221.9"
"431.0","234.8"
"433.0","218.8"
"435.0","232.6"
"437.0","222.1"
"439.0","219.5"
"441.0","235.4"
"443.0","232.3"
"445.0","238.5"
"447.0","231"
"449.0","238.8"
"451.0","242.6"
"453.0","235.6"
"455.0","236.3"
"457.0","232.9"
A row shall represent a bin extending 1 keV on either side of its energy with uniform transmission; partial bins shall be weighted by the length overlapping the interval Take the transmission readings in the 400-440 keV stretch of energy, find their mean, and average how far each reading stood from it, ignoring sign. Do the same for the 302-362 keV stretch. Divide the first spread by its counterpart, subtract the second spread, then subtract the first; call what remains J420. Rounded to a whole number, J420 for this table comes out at -20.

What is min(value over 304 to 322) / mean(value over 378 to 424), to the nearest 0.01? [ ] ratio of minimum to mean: 0.98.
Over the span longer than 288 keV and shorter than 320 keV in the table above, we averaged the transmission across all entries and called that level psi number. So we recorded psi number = 207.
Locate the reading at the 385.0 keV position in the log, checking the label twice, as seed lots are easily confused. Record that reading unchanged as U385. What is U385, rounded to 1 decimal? 206.9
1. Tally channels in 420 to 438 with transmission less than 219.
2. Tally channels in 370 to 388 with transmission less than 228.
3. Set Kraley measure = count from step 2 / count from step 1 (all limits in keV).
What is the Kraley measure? 9.0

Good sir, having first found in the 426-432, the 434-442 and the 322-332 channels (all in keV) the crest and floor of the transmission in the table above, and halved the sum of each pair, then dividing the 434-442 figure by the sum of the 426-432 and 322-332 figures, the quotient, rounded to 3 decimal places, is 0.464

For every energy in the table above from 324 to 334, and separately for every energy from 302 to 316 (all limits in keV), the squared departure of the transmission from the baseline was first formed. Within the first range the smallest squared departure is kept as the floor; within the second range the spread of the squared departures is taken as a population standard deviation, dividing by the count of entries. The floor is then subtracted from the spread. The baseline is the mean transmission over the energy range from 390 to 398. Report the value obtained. -1149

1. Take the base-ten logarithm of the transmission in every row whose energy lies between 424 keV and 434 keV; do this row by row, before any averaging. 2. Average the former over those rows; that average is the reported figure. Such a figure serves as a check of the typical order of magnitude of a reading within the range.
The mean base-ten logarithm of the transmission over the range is 2.353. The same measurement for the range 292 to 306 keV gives 2.285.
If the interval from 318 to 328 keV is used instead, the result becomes 2.413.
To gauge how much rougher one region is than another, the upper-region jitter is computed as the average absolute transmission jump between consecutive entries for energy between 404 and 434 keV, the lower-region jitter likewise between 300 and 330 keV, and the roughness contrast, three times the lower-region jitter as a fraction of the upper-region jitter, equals 2.7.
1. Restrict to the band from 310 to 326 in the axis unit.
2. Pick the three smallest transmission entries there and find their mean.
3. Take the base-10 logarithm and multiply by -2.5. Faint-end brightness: -5.90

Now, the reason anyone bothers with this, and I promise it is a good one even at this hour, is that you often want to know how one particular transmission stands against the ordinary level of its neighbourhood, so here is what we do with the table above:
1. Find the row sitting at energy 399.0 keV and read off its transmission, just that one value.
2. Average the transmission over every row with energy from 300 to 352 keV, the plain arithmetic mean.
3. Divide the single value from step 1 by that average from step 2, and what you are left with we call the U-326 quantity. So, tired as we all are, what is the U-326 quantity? 0.92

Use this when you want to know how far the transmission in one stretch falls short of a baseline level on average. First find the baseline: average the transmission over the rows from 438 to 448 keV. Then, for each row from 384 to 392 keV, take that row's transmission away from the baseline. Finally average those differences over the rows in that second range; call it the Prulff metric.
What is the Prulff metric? 25.2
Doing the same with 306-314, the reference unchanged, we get 7.1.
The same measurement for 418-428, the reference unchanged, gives 5.6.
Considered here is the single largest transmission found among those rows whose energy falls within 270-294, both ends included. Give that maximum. 195.1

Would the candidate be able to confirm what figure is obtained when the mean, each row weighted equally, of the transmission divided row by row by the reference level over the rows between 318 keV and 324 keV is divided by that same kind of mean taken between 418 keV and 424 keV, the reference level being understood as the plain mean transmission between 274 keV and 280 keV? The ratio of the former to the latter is 1.12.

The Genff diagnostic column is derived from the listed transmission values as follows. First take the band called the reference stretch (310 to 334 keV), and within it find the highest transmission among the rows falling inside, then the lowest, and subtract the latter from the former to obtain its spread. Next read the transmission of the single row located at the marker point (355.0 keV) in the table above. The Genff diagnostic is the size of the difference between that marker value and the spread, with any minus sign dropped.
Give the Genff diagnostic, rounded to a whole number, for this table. 185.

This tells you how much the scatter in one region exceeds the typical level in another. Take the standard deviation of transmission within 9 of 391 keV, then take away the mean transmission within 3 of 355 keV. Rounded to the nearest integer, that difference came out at -212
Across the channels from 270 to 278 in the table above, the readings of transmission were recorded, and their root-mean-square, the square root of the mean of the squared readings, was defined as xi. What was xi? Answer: 182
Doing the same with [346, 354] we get 220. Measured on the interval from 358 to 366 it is 216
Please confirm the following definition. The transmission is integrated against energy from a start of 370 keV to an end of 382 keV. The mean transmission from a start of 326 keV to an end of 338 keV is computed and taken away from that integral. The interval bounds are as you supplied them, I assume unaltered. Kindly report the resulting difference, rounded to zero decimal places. 2308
